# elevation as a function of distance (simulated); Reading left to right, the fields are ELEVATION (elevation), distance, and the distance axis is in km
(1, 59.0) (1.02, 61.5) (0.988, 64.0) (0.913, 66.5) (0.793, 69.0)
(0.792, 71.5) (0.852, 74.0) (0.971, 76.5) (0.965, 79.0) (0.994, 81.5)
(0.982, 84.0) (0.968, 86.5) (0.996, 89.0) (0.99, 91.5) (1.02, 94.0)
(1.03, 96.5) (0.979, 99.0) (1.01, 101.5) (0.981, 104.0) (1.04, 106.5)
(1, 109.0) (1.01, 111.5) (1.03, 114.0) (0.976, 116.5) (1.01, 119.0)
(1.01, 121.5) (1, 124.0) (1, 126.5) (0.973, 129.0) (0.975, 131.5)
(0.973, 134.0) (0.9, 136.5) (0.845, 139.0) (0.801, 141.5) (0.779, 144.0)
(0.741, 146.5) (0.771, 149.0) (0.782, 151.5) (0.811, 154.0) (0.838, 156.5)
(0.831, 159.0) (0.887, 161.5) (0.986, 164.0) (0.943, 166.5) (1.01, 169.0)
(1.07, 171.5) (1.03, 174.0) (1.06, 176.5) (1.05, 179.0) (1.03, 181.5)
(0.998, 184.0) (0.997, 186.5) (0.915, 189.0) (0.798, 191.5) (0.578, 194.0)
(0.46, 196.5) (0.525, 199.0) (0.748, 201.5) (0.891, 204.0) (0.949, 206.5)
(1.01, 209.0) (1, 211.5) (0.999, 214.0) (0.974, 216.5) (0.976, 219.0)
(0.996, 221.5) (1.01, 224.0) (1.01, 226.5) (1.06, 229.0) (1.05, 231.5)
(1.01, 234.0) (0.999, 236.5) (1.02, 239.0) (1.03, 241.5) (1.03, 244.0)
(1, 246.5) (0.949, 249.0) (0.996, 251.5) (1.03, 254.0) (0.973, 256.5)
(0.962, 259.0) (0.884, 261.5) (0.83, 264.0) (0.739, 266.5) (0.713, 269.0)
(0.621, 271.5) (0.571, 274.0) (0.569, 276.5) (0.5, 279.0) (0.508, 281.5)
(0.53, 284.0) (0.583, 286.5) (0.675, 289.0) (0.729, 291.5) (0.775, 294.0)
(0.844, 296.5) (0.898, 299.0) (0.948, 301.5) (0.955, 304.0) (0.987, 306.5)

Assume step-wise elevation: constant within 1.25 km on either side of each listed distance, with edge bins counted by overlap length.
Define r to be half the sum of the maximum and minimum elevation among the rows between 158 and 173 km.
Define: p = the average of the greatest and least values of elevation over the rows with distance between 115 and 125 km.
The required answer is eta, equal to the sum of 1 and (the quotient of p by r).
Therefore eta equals 2.0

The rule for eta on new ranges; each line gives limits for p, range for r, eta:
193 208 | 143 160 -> 1.9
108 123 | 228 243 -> 2.0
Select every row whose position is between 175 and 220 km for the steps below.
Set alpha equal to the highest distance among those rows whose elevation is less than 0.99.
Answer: 219.0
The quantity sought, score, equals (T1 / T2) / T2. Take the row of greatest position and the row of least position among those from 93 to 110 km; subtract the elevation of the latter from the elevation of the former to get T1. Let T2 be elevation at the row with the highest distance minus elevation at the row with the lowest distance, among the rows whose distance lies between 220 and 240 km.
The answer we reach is -35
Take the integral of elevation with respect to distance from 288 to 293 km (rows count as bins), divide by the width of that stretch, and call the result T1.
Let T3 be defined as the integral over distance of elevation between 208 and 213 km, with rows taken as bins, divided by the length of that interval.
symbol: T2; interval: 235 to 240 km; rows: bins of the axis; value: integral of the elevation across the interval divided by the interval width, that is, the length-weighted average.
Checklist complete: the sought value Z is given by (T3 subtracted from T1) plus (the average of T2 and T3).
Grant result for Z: 0.71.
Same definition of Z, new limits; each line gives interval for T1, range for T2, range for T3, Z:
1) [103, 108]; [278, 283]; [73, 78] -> 0.81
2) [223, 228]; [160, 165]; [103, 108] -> 0.97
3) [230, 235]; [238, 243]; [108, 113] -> 1.04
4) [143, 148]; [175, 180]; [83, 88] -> 0.80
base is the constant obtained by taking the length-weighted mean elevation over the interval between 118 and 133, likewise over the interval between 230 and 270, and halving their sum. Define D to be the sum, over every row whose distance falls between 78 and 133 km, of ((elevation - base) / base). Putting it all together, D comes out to 0.5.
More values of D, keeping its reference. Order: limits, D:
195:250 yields -0.7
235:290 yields -3.8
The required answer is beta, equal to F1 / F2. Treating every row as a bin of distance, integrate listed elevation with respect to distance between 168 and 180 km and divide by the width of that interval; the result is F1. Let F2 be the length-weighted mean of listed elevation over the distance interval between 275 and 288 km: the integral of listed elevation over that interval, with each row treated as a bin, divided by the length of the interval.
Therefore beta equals 1.9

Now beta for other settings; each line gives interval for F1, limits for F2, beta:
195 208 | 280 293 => 1.2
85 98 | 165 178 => 1.0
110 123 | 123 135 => 1.0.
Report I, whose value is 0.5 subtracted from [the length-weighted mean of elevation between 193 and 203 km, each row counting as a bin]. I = 0.1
